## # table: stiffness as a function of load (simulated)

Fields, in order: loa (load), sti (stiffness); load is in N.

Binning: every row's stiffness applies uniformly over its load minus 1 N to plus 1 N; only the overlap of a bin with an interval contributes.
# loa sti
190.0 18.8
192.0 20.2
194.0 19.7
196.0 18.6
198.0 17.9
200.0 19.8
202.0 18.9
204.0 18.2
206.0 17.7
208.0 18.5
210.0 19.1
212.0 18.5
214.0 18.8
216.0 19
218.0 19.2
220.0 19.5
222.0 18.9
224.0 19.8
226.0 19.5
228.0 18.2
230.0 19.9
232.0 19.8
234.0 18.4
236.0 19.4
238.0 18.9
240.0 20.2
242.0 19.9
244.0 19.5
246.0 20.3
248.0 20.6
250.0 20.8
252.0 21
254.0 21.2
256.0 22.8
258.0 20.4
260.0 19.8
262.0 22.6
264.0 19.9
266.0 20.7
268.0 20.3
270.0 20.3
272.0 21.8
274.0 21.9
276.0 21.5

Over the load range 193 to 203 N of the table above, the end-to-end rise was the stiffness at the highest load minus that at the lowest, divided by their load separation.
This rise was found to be -0.10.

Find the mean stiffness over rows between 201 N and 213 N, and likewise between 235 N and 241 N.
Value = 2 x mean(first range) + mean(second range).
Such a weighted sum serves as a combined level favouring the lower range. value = 56.5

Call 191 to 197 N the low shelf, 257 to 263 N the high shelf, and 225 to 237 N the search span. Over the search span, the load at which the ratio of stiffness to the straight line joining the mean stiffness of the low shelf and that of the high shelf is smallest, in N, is 228.0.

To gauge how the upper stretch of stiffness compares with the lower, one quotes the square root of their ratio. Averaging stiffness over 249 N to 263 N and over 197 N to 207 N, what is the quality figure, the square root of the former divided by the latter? 1.07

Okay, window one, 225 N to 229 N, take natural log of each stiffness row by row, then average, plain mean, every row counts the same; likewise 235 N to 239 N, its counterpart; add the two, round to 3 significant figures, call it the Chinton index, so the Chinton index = 5.89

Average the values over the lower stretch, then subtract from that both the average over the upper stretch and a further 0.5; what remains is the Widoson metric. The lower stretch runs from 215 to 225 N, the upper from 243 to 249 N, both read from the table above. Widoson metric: -1.4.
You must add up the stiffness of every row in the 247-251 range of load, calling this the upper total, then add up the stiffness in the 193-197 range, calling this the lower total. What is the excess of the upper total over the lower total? 3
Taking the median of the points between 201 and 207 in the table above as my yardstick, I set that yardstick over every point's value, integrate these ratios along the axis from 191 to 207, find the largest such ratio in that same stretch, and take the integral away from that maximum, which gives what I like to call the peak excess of -14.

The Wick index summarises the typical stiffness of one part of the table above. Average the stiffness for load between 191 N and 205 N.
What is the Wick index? 19.0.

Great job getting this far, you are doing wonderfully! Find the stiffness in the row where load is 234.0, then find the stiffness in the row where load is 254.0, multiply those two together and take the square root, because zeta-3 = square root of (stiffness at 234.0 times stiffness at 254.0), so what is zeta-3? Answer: 19.8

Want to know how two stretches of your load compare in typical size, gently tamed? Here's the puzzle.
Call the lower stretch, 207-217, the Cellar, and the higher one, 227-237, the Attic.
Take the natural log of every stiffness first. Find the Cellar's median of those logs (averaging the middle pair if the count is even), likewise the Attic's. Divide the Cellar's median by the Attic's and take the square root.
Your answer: 0.995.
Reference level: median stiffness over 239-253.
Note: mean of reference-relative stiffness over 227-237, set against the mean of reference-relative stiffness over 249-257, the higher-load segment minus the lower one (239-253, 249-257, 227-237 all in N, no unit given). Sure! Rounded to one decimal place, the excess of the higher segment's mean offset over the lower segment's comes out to 2.3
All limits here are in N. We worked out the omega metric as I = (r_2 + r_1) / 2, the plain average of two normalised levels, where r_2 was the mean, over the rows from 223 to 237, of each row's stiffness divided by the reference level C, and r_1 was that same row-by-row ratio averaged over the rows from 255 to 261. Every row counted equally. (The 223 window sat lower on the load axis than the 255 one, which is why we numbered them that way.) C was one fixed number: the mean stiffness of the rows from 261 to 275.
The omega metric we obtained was 0.96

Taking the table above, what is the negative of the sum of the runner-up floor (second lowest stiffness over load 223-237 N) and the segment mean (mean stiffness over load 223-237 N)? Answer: -37.7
